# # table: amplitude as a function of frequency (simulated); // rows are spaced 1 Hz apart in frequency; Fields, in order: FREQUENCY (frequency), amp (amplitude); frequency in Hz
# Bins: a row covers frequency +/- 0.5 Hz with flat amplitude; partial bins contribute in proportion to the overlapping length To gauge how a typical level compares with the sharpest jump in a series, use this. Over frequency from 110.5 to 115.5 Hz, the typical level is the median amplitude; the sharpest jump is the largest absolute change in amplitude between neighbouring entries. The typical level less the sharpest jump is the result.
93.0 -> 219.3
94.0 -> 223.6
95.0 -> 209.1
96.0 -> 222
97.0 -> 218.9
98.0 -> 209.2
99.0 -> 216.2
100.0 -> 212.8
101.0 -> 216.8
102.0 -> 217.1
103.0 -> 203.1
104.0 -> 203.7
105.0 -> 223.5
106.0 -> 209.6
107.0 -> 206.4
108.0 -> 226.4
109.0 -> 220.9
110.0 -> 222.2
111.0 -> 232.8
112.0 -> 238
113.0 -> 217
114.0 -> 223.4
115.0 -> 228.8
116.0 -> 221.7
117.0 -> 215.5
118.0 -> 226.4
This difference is 208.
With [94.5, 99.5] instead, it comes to 203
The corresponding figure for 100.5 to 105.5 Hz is 197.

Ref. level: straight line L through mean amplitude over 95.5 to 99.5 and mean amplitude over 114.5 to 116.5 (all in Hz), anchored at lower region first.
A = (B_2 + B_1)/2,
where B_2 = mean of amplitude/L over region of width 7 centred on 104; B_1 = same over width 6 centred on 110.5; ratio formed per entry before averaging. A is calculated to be 0.99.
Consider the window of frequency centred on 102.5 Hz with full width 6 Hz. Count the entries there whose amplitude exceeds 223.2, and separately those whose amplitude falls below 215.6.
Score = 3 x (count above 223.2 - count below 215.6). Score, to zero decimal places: -6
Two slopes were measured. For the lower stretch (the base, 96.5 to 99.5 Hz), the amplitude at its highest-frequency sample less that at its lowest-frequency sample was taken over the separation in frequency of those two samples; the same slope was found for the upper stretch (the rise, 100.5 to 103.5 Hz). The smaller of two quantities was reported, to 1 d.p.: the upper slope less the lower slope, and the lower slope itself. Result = -5.5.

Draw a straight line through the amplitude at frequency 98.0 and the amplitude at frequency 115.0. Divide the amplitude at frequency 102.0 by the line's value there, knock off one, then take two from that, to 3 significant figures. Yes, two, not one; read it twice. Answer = -1.98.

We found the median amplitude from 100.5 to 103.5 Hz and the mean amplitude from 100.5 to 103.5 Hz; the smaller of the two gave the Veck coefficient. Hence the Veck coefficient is 212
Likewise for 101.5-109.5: 213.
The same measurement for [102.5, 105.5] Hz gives 204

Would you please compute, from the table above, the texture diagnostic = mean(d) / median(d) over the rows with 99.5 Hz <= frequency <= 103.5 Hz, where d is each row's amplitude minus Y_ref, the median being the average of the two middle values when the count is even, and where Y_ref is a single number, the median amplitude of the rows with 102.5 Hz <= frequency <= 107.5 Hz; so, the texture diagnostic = 0.72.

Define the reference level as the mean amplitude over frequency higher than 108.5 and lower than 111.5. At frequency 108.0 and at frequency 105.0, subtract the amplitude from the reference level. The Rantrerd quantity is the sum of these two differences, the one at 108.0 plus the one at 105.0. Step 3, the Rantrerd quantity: 1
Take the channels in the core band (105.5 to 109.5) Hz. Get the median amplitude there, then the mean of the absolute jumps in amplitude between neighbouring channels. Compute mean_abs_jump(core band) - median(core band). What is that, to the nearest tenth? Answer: -205.7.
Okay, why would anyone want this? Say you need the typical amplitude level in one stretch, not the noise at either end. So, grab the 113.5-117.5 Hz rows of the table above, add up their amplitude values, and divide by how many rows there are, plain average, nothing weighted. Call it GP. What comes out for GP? 222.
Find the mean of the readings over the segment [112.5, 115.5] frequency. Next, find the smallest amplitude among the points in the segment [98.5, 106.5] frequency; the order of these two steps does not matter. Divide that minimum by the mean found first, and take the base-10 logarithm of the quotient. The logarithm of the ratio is -0.041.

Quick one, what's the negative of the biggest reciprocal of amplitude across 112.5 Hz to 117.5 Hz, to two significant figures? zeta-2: -0.0046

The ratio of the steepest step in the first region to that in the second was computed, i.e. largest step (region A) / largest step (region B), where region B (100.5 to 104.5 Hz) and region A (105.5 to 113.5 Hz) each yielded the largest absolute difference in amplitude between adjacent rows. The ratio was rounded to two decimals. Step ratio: 1.50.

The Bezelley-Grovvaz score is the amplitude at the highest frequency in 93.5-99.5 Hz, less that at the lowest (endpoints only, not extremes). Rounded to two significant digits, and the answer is -7.4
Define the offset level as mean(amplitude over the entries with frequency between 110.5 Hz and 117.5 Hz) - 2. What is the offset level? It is 223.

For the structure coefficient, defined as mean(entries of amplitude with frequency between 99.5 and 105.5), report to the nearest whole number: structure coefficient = 213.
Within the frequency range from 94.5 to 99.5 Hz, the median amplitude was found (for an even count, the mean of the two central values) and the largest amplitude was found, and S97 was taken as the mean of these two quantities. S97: 219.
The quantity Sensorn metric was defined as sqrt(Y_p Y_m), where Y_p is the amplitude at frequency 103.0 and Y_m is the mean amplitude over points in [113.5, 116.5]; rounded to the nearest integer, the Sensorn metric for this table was 214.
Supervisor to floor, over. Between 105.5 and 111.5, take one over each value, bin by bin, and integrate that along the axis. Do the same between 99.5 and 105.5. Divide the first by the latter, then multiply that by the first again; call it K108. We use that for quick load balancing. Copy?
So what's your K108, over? 0.0265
